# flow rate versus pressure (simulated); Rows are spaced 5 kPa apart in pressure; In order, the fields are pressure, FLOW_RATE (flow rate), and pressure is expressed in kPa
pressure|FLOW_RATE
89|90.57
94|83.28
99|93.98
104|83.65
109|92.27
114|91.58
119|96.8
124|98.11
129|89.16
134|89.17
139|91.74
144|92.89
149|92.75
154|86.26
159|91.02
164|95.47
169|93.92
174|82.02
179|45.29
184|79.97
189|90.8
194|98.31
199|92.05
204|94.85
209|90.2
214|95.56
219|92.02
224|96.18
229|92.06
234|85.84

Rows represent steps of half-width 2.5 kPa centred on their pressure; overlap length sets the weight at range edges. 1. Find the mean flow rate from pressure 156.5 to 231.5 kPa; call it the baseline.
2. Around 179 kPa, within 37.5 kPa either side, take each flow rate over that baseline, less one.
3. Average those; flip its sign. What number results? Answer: 0.006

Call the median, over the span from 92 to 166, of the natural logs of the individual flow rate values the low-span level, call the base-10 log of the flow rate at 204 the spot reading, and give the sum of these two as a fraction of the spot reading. 3.29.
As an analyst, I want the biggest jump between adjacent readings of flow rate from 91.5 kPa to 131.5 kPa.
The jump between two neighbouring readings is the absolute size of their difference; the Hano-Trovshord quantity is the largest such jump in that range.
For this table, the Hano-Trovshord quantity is 10.7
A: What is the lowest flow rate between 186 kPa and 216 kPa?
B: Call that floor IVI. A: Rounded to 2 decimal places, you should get 90.20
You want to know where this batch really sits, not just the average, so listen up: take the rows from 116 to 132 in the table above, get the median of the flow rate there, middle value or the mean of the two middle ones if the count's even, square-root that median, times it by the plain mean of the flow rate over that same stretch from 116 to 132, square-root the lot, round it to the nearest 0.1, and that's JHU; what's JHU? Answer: 30.5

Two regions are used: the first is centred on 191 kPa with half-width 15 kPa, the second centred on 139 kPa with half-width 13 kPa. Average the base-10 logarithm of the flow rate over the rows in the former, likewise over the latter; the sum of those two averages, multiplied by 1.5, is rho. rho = 5.80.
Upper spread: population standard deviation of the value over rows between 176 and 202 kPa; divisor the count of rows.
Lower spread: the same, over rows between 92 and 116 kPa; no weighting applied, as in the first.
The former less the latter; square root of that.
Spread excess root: 3.8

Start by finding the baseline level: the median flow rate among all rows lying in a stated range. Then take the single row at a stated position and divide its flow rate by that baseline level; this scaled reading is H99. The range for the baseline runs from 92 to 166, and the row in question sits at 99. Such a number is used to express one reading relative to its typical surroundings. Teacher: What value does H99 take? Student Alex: 1.024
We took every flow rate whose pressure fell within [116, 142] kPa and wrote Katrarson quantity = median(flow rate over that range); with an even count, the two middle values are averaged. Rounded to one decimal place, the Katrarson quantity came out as 91.7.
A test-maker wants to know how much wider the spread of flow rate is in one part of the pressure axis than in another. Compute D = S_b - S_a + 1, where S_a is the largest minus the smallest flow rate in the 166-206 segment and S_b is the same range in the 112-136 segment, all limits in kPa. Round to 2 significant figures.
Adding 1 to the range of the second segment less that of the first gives -43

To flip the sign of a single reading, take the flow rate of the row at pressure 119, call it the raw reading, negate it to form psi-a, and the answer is -96.8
